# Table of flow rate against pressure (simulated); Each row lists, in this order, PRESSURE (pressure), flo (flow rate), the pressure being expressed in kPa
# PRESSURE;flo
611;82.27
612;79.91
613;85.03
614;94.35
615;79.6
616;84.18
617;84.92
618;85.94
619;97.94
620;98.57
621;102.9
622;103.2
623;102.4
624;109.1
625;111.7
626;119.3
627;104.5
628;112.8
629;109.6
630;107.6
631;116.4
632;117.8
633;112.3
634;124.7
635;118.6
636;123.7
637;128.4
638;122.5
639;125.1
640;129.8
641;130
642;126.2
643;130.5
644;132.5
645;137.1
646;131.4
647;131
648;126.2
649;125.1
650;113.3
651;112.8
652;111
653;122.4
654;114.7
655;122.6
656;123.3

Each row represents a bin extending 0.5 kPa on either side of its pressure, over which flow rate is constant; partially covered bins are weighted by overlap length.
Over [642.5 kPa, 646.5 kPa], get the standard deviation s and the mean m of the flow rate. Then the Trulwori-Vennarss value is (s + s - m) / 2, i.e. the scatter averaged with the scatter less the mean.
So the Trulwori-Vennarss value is -64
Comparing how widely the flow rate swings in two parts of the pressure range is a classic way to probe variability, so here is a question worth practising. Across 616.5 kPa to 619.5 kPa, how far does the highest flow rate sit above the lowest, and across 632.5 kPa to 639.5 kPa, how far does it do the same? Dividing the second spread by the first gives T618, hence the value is 1.2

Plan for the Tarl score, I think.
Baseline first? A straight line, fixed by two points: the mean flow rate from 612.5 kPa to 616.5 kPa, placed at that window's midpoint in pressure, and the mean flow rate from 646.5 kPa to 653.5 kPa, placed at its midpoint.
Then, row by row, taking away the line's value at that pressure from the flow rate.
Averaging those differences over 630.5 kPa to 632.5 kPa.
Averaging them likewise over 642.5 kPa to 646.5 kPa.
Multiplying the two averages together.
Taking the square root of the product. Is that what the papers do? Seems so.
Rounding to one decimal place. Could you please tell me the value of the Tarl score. 16.3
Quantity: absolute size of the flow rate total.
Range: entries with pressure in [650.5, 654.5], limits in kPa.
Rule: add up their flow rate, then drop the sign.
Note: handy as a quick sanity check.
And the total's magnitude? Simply 461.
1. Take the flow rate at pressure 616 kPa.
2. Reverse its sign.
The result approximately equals -84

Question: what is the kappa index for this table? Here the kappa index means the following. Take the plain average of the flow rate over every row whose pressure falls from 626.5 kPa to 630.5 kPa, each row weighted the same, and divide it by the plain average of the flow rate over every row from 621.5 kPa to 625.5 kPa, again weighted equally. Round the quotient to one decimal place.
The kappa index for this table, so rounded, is 1.0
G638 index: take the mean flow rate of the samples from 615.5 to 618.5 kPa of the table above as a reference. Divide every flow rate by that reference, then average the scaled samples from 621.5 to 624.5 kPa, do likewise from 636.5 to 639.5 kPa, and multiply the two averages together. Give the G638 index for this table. 1.82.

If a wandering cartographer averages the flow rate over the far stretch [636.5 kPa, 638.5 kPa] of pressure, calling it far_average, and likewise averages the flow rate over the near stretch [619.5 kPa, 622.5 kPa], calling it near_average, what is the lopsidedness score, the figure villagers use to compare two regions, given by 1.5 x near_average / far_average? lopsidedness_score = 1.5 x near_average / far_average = 1.21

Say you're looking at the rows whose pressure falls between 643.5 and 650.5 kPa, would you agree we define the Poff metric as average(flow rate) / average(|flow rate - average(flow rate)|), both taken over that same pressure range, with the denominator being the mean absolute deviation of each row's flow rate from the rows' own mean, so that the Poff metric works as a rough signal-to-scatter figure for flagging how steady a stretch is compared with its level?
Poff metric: 23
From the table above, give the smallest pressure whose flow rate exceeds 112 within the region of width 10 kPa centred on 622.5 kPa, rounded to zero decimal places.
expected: 626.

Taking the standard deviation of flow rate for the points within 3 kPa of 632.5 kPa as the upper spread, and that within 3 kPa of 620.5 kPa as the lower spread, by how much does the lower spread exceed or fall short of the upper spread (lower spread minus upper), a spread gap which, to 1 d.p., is 0.7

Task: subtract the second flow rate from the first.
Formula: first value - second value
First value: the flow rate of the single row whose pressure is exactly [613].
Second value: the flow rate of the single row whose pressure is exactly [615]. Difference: 5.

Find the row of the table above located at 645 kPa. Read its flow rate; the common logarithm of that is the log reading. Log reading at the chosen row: 2.14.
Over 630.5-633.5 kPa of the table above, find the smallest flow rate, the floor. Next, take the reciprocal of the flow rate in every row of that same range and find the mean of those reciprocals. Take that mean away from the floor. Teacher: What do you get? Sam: 112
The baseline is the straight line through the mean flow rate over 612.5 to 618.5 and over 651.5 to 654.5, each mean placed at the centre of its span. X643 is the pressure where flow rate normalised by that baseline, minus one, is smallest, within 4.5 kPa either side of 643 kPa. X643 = 642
